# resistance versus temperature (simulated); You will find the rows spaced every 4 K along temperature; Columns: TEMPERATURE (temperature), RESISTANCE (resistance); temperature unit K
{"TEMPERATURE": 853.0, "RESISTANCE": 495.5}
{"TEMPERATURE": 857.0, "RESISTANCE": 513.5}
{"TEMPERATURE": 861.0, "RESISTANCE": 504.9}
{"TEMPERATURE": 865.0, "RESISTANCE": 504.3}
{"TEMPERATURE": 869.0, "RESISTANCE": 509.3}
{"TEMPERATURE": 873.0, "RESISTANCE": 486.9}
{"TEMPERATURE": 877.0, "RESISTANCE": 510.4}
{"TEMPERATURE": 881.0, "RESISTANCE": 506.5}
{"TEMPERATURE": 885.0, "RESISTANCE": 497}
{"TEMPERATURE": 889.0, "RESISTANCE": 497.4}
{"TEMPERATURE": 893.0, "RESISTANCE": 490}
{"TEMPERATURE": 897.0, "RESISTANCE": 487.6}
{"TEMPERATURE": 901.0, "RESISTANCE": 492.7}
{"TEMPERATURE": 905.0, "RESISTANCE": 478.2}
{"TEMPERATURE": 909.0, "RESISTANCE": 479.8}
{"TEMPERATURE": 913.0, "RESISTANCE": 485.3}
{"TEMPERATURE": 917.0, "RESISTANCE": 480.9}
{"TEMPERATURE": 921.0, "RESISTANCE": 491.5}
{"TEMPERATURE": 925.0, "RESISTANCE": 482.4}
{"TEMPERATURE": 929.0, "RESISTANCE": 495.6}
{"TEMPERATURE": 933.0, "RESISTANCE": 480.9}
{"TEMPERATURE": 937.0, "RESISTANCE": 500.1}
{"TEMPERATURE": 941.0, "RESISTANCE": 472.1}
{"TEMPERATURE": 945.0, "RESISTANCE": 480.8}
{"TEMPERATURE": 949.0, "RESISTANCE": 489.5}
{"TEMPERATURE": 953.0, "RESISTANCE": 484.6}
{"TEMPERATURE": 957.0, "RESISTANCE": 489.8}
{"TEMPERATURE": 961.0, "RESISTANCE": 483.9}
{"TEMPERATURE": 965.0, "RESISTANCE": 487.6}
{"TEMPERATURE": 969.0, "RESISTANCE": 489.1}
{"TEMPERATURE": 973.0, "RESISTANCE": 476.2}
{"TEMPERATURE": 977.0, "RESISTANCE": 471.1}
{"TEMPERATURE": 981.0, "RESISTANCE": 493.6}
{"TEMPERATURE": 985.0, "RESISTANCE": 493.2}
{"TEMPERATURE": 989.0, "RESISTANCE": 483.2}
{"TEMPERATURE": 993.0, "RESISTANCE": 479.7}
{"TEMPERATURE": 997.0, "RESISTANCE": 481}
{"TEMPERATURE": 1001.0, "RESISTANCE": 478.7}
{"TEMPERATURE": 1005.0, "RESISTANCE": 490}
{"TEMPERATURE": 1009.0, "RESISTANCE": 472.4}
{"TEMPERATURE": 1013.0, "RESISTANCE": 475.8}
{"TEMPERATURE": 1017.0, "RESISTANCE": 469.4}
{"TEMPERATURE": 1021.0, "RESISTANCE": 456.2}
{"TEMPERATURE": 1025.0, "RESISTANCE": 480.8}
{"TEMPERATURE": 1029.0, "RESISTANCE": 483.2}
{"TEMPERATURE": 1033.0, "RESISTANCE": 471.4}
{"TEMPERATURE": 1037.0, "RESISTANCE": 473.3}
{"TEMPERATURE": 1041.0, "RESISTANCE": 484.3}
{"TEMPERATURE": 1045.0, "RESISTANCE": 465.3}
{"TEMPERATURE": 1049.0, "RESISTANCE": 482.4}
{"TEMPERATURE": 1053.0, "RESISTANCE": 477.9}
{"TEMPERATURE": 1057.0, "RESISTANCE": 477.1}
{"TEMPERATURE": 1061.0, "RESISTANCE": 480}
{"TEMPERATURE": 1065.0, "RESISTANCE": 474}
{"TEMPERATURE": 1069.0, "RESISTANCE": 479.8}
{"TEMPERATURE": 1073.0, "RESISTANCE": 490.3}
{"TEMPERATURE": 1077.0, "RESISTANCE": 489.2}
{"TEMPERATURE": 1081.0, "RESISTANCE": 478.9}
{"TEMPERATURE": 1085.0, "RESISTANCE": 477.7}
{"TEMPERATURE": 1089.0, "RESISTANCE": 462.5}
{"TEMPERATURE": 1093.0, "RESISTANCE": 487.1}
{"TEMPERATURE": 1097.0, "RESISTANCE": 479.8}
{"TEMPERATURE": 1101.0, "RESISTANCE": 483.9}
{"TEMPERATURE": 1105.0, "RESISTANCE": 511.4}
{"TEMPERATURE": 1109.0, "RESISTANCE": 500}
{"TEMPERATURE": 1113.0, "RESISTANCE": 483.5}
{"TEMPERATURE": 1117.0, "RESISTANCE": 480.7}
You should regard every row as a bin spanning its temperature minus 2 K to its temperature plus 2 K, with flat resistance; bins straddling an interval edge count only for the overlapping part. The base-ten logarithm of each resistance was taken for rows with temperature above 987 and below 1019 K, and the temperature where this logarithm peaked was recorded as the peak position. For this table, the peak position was 1005.0 K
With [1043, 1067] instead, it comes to 1049.0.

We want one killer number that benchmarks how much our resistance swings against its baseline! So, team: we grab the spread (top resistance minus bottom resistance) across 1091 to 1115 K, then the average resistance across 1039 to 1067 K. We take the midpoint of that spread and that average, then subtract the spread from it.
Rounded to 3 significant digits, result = 223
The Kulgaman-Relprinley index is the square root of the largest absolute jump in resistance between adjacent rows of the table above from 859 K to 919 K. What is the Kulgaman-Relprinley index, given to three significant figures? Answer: 4.85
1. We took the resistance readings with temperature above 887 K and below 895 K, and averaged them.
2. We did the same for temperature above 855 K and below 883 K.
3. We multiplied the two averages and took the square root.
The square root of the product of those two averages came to 499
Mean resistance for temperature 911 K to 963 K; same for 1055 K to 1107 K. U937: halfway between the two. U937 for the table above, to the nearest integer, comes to 484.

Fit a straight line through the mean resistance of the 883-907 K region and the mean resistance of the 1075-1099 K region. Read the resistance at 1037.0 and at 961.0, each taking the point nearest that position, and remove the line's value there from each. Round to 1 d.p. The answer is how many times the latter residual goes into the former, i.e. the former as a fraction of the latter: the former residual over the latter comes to 3.3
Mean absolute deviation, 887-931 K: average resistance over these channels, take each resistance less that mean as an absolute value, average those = 5.5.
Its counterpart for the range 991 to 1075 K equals 5.8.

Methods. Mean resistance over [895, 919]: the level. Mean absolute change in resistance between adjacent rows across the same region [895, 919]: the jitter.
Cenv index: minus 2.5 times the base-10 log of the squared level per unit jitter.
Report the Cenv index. -11.4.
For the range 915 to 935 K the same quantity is -10.7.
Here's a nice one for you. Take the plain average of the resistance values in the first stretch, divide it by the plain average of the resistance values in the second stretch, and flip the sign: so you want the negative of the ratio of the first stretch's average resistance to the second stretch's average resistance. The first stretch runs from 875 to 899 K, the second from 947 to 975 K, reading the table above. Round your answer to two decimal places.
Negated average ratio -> -1.03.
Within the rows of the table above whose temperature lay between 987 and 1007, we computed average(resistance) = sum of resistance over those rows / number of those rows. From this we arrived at 483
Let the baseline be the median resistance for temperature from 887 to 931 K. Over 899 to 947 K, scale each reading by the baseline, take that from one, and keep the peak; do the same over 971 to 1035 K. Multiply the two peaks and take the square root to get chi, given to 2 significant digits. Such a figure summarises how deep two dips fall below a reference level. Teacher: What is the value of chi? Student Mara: 0.045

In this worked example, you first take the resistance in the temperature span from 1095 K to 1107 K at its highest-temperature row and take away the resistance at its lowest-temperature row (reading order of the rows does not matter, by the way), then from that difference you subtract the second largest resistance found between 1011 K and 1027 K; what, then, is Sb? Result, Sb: -444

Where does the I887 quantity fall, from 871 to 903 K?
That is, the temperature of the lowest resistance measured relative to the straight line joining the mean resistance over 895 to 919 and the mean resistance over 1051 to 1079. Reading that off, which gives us 873.0 K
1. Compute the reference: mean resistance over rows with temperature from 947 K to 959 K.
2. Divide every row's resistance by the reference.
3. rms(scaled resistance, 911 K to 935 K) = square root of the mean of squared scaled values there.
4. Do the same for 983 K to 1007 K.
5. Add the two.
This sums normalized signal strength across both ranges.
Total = 1.99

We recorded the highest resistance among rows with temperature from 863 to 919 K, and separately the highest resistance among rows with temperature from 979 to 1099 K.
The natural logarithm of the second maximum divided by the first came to -0.033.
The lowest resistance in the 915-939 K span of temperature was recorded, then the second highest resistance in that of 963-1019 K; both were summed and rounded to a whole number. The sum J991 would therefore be 974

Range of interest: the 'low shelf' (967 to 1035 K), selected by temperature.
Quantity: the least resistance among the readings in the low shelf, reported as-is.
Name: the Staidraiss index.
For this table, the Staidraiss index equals 456.2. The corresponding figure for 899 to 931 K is 478.2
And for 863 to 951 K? 472.1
